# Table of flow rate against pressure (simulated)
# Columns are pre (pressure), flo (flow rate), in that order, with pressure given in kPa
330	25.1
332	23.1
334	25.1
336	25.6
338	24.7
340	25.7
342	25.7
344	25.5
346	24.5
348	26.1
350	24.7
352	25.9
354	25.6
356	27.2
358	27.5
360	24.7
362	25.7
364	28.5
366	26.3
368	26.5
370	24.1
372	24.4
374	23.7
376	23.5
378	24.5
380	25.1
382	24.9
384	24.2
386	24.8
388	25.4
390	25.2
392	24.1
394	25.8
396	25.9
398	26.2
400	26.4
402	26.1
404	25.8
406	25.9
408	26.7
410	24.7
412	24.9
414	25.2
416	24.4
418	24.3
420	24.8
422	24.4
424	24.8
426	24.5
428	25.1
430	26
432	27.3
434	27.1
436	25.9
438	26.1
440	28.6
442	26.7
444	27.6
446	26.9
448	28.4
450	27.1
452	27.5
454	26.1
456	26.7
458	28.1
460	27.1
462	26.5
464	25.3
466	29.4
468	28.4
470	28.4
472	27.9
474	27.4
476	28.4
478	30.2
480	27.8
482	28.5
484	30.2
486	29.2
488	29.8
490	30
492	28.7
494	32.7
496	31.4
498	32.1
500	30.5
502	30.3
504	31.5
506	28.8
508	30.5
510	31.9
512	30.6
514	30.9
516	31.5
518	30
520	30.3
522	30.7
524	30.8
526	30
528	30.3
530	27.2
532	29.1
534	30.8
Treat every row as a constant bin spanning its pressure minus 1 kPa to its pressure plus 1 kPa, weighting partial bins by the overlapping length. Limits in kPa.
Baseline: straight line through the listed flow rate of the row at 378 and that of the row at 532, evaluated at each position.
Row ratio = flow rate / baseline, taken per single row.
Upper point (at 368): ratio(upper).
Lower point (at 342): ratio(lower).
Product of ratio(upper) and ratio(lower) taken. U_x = 1.20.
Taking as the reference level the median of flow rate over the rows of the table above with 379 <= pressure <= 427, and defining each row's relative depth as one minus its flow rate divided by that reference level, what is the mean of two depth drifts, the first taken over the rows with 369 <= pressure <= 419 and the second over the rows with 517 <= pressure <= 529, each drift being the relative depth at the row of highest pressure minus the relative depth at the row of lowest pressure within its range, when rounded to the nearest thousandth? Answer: -0.010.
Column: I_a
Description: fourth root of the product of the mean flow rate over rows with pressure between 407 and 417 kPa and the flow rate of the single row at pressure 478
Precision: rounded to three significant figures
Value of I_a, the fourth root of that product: 5.25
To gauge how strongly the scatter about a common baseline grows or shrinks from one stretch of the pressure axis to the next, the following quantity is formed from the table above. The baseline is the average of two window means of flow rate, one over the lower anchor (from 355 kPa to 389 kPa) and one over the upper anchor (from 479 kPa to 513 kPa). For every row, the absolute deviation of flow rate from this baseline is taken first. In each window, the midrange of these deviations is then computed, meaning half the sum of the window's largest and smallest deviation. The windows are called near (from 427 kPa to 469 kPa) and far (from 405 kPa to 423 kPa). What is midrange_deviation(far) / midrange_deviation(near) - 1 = 0.58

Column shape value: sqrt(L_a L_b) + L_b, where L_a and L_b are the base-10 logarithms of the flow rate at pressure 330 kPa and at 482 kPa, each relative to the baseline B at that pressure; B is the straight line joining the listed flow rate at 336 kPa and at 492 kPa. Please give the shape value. 0.000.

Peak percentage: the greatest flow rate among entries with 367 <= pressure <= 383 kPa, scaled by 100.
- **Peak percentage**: 2650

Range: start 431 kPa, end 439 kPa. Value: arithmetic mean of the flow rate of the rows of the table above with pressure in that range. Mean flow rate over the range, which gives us 26.6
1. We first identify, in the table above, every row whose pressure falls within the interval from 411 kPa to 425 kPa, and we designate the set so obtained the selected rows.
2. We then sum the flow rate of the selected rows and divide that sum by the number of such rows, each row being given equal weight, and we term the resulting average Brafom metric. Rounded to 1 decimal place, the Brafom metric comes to 24.7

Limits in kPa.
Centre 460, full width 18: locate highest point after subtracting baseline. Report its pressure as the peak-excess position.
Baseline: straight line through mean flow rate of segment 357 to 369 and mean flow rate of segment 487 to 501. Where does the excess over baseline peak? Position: 466 kPa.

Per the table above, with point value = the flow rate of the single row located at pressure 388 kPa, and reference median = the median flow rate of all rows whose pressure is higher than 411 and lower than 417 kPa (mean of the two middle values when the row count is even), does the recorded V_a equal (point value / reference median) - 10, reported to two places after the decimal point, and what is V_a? -8.98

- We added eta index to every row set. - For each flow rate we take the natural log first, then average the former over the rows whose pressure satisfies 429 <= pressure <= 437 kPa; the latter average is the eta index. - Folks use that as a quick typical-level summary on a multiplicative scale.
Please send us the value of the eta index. 3.28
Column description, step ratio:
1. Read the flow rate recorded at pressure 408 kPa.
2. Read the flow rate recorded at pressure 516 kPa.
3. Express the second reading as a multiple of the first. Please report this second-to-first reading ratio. 1.18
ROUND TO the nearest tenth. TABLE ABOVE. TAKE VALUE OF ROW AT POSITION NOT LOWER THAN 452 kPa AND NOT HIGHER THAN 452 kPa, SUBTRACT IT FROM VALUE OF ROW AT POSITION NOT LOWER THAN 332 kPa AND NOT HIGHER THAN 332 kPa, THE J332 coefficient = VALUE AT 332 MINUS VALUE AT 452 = -4.4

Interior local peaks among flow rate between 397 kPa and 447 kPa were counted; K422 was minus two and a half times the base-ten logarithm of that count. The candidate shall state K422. -2.3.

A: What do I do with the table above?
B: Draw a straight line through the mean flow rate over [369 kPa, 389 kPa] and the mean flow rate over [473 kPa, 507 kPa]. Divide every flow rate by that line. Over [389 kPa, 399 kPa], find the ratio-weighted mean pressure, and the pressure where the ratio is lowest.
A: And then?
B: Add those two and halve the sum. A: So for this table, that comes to 393.0 kPa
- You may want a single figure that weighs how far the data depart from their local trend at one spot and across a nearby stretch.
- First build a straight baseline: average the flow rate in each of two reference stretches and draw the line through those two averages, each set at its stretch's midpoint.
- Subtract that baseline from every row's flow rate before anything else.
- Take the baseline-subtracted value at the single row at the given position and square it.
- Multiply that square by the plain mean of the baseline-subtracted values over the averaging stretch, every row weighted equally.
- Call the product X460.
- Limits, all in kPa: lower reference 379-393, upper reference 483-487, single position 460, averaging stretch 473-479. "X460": -1.1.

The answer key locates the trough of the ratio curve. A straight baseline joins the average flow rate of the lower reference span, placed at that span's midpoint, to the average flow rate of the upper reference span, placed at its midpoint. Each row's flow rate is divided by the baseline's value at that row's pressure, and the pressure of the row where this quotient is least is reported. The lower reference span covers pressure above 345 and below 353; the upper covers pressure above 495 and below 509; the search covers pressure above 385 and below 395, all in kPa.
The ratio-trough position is 392 kPa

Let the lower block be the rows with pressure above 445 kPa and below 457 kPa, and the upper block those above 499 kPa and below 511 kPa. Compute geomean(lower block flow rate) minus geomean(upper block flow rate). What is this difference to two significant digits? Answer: -3.5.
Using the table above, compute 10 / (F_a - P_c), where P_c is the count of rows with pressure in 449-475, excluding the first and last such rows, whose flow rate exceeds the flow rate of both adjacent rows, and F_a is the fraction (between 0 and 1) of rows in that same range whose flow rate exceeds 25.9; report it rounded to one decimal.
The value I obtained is -4.8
